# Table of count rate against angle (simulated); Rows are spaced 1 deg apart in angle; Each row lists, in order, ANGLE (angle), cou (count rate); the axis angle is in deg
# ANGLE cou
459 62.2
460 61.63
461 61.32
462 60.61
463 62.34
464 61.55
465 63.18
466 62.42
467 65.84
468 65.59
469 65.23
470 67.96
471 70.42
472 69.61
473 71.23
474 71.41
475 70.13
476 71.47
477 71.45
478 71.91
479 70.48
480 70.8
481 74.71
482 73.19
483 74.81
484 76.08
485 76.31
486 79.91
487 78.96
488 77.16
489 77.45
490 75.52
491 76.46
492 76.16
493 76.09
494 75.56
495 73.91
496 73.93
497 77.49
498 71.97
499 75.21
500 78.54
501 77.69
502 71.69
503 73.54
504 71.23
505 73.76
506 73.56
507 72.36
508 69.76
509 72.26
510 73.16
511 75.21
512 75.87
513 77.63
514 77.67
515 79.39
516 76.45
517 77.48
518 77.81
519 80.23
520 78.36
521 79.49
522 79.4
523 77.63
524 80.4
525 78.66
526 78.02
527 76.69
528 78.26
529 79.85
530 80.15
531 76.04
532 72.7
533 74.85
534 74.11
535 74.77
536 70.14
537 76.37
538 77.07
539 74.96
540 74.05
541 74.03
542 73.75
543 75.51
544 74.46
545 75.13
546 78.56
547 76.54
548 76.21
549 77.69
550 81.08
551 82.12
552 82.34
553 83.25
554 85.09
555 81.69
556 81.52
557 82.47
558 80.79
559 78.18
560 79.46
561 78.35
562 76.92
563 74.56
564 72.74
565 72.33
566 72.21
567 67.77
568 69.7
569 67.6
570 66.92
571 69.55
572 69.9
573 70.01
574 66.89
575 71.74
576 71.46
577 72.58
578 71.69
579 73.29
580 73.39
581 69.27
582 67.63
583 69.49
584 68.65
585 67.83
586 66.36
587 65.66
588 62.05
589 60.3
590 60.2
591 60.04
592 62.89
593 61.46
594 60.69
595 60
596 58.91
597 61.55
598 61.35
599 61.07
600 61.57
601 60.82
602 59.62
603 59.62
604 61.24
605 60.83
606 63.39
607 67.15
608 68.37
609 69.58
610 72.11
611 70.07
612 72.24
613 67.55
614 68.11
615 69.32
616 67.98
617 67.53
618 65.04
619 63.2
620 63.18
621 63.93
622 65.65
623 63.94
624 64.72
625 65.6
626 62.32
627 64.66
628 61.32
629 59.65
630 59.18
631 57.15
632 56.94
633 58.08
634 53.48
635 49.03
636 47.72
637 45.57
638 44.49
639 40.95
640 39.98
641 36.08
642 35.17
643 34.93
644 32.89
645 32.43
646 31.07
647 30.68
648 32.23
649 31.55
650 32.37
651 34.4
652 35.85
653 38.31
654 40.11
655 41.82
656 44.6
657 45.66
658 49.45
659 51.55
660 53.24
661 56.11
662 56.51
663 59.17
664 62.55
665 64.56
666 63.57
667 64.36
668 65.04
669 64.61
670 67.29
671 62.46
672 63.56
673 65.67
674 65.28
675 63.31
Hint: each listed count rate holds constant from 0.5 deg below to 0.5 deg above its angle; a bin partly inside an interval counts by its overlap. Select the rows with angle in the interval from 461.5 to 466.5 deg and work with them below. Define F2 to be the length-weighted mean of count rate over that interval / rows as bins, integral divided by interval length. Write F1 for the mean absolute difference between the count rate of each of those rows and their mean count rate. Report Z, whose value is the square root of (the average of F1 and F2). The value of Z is 5.6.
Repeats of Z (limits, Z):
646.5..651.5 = 4.1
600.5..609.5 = 5.8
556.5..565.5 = 6.3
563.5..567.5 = 6.0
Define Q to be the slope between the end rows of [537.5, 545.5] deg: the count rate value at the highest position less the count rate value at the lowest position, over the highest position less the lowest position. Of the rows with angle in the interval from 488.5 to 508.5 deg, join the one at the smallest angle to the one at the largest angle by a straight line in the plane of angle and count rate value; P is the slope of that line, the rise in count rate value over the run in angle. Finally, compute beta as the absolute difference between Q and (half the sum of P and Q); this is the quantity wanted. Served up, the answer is 0.06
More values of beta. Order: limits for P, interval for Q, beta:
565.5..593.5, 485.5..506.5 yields 0.04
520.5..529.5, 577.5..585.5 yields 0.30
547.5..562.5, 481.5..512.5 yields 0.02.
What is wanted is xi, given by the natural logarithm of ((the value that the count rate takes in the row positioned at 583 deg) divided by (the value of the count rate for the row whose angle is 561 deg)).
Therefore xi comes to -0.12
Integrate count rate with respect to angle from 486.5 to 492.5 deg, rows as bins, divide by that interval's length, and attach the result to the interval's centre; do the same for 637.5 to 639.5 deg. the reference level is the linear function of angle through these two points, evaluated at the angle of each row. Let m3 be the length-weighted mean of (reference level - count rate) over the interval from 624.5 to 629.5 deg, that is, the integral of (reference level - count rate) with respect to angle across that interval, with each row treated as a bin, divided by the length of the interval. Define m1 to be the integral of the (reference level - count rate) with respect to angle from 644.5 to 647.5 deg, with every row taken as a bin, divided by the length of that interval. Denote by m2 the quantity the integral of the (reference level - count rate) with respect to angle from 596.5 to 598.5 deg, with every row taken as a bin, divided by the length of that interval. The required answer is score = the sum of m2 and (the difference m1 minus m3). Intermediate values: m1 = 10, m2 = -9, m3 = -17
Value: 18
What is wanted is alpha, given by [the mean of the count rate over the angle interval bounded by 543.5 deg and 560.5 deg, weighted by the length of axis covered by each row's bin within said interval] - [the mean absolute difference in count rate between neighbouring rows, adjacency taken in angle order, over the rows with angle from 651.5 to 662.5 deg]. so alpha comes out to 78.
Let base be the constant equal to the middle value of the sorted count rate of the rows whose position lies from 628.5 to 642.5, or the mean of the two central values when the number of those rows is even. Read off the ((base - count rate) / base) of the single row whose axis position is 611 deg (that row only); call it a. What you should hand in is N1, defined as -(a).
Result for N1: 0.45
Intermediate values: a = -0.45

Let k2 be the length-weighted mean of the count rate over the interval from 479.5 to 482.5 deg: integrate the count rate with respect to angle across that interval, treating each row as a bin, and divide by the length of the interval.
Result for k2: 73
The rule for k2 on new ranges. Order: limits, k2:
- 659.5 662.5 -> 55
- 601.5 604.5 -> 60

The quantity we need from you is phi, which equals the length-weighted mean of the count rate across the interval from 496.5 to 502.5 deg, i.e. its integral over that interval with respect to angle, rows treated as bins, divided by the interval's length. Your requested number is 75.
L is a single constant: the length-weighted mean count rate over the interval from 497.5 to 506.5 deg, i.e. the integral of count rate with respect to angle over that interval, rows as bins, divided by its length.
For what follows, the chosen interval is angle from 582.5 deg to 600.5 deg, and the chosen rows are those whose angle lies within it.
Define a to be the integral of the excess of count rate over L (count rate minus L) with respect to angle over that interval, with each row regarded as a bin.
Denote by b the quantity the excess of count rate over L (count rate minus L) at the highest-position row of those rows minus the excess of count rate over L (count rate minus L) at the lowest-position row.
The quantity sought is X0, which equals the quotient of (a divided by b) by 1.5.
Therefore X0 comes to 17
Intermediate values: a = -204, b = -8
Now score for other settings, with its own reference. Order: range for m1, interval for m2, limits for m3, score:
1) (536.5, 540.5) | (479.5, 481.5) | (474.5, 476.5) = -13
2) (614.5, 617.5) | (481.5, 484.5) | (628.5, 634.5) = -4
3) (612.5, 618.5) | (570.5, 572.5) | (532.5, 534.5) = -24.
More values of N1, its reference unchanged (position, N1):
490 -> 0.56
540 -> 0.53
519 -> 0.66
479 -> 0.46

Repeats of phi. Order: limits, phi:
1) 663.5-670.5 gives 65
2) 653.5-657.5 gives 43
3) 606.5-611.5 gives 69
